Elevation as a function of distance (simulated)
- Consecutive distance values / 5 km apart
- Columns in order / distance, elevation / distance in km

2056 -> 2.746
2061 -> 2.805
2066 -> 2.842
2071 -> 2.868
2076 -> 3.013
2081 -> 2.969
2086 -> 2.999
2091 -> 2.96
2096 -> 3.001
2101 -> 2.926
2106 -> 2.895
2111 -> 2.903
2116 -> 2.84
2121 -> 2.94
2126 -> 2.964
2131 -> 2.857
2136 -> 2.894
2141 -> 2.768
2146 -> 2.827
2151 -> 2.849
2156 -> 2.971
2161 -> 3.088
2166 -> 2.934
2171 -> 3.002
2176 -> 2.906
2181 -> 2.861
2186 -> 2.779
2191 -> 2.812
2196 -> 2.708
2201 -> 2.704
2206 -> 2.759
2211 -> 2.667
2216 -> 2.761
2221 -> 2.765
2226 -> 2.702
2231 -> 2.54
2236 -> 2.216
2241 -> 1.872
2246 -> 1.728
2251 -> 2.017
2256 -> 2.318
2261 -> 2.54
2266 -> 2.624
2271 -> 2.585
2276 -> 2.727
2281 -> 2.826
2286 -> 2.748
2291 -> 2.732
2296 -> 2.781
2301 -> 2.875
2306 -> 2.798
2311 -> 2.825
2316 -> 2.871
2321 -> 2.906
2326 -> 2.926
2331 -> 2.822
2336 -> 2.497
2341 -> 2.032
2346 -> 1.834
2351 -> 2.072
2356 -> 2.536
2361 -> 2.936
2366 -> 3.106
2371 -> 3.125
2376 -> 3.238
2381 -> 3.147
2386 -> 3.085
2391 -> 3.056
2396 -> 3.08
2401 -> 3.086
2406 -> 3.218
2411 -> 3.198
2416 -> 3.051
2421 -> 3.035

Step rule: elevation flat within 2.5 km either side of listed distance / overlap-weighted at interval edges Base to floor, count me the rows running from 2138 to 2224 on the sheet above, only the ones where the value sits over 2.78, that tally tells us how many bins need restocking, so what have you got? 9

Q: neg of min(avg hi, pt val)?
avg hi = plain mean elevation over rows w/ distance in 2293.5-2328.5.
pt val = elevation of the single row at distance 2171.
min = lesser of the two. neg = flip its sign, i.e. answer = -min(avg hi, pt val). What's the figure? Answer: -2.85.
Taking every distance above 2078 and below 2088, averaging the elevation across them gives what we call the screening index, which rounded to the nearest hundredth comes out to 2.98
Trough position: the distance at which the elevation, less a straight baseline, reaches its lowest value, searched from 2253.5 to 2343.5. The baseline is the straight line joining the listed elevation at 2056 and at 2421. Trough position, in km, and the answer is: 2341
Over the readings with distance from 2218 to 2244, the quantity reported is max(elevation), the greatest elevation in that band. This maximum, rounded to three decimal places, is 2.765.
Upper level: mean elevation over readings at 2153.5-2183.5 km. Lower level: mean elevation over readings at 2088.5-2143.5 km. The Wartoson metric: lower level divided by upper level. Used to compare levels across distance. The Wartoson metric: 0.98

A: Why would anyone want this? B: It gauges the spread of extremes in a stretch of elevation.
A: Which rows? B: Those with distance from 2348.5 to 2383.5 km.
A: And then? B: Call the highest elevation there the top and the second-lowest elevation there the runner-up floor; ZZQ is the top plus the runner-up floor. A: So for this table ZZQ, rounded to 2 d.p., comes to 5.77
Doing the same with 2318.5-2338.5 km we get 5.75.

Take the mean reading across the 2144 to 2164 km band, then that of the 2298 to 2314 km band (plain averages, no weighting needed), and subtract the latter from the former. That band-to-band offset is 0.10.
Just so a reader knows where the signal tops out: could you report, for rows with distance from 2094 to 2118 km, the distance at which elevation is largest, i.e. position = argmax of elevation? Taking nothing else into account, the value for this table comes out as 2096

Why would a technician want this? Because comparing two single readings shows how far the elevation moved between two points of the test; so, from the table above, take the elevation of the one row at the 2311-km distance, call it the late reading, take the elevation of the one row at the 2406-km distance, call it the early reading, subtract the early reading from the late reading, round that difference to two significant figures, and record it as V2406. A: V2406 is -0.39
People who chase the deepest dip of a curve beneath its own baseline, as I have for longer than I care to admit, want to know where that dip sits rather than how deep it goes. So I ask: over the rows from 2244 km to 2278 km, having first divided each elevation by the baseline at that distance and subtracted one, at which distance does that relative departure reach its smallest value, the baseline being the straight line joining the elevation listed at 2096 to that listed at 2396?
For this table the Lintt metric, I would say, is 2246 km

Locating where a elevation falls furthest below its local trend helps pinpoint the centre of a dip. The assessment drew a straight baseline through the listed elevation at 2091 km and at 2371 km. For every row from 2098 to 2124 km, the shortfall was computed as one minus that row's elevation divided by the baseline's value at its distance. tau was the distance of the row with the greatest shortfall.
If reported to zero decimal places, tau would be 2116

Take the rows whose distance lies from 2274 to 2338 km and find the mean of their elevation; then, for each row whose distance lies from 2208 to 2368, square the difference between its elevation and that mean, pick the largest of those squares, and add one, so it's 2.1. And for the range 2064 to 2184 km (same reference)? 1.1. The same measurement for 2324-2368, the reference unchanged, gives 1.9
